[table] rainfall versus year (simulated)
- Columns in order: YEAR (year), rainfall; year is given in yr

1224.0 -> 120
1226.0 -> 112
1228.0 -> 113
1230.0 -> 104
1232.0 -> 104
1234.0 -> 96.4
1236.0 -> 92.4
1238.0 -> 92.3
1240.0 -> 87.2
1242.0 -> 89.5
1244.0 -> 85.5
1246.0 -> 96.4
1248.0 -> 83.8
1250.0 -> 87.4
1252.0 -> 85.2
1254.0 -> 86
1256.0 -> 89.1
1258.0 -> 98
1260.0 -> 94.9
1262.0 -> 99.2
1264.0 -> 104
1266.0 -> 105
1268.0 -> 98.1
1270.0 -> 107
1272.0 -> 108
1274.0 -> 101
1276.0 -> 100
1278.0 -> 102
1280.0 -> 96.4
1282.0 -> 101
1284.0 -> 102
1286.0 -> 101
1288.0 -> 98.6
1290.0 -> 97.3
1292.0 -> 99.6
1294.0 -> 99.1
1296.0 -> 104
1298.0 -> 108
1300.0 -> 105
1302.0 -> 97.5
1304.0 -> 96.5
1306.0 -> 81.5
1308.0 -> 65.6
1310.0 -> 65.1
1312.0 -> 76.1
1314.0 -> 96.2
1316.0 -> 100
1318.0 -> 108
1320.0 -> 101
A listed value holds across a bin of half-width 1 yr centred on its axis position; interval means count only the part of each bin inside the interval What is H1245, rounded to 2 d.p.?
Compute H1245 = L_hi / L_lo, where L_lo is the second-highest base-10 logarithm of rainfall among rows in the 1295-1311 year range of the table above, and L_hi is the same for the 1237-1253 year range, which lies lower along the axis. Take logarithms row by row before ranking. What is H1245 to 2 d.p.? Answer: 0.97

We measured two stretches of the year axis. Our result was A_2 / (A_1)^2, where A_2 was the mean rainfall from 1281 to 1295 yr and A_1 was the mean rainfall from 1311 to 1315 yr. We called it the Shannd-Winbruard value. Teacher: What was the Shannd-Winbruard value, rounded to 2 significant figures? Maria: 0.013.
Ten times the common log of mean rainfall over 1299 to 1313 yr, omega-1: 19.2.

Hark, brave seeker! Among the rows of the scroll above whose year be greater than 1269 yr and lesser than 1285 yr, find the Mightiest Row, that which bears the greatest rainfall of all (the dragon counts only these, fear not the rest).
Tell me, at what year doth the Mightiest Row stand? 1272.0 yr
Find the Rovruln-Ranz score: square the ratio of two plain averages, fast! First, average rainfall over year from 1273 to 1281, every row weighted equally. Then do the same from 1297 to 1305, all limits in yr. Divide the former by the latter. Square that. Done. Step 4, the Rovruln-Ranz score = 0.96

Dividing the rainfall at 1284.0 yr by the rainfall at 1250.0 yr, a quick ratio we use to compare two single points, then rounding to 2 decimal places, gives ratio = 1.17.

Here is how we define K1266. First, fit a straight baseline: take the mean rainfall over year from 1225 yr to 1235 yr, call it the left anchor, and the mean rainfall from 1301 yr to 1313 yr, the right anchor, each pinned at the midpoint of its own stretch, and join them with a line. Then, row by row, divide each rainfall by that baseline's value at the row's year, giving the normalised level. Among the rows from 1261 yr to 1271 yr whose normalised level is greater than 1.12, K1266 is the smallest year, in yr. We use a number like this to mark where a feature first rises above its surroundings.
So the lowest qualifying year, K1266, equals 1270.0 yr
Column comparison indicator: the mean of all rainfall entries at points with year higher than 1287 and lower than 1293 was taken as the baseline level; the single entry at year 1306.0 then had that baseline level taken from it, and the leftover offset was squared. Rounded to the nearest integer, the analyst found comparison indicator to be 289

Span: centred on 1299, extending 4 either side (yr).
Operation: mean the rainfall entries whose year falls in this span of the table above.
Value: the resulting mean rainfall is 104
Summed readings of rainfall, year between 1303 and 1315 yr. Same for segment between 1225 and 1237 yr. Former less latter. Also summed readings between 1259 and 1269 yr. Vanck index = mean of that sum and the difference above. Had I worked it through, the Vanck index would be 180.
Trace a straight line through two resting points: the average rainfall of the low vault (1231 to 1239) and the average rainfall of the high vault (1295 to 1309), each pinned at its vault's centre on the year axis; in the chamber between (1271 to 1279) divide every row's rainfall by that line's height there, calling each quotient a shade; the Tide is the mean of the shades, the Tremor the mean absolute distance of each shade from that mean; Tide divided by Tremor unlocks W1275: 40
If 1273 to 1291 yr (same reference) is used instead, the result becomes 63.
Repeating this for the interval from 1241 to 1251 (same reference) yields 25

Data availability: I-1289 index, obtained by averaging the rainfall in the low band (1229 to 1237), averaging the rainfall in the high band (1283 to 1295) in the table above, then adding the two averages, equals 199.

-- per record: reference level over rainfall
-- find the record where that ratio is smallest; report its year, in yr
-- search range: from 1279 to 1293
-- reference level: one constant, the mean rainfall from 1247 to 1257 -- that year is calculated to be 1284.0 yr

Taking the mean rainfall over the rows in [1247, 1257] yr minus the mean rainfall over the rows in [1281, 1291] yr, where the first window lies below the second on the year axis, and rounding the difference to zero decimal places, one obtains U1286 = -14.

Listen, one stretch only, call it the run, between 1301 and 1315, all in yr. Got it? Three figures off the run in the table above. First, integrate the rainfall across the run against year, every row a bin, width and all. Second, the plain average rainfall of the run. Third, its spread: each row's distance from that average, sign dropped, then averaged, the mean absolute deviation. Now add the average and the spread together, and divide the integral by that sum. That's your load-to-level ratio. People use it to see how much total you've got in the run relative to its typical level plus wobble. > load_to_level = 12.2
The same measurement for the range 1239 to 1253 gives 13.6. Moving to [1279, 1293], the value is 13.8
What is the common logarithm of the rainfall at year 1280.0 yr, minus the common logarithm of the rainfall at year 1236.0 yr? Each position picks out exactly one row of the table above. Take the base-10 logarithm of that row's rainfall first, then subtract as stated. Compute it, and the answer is 0.018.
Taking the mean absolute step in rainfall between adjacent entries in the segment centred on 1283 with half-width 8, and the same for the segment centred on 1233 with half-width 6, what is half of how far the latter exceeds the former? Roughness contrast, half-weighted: 0.8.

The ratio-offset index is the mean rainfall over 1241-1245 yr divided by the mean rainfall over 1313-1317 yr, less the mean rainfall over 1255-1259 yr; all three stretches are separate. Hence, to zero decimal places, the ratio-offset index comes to -93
